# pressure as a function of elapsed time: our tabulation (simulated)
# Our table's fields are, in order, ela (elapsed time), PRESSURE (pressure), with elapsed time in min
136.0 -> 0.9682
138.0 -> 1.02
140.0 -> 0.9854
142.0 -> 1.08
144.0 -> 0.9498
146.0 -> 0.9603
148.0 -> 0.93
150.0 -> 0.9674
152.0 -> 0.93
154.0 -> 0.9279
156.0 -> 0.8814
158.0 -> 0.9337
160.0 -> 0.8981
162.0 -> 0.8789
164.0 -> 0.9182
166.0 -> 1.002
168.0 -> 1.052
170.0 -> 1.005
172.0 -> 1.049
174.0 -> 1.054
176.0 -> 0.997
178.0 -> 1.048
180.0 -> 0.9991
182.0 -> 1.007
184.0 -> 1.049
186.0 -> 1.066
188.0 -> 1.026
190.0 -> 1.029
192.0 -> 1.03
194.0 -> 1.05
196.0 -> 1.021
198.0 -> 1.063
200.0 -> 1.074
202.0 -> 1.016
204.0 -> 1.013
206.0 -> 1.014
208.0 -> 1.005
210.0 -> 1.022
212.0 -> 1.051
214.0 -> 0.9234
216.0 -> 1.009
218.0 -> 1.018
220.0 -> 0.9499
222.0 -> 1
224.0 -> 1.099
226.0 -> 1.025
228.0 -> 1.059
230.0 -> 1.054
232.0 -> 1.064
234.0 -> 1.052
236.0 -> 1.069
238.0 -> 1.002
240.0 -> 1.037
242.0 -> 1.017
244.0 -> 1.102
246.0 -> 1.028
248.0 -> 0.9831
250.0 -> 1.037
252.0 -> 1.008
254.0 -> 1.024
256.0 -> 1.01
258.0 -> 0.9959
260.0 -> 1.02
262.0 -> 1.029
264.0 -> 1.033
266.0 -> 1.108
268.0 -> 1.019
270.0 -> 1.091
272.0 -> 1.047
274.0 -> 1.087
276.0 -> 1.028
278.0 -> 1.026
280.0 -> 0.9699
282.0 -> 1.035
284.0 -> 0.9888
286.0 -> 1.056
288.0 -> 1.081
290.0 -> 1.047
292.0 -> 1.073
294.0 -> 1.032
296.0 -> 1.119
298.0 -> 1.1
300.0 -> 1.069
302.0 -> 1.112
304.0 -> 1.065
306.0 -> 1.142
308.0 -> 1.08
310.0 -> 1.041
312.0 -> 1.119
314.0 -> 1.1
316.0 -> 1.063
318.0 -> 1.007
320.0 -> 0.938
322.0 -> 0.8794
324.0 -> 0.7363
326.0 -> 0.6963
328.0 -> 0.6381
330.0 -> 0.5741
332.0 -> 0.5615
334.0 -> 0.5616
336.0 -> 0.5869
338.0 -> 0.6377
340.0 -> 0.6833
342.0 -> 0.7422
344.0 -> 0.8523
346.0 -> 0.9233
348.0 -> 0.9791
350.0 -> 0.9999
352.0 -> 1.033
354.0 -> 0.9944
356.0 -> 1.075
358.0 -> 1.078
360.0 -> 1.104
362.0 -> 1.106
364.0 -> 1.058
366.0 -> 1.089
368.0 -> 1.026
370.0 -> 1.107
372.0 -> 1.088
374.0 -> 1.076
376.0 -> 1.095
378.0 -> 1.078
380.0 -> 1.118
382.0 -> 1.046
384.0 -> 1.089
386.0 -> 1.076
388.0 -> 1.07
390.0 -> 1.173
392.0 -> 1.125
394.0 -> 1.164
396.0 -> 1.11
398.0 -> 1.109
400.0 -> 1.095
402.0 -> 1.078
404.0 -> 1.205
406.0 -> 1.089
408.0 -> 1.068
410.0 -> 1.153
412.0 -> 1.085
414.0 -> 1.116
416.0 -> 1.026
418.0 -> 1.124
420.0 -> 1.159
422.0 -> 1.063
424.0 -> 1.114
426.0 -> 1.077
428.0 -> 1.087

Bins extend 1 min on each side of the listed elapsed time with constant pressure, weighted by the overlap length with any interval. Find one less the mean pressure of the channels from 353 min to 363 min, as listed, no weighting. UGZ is -0.07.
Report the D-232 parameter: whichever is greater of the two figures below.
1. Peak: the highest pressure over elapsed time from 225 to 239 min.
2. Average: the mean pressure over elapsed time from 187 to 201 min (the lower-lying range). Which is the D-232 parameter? 1.07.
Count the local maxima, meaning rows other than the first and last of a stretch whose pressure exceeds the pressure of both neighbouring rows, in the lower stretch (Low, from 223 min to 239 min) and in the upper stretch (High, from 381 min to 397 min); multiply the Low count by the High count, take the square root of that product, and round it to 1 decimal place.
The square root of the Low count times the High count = 3.0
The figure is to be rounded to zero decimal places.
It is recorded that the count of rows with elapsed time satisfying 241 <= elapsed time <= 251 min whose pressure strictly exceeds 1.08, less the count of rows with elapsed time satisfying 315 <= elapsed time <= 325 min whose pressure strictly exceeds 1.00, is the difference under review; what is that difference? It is -1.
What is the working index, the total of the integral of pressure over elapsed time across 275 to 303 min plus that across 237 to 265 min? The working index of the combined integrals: 58.1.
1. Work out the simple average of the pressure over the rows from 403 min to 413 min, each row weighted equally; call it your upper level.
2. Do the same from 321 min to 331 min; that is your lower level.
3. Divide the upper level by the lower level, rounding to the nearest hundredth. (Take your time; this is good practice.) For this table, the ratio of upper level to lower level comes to 1.59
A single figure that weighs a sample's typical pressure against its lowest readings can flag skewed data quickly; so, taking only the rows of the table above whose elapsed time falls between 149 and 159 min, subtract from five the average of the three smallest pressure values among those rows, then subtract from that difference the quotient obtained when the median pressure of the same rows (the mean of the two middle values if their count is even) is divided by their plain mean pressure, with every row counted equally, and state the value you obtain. 3.08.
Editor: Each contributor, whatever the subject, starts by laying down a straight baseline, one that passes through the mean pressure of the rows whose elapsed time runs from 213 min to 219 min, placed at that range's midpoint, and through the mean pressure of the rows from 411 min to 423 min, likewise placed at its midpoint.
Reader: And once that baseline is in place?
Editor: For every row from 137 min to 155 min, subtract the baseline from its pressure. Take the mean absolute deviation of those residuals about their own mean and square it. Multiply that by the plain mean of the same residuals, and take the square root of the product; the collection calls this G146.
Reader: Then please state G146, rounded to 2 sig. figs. 0.0066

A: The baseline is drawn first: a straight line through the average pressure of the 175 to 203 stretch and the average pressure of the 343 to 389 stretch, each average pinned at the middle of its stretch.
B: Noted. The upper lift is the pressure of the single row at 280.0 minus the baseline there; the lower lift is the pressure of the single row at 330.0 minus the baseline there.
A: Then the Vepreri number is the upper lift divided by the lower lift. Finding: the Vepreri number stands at 0.2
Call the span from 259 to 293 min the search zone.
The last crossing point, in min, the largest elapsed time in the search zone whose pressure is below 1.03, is 284.0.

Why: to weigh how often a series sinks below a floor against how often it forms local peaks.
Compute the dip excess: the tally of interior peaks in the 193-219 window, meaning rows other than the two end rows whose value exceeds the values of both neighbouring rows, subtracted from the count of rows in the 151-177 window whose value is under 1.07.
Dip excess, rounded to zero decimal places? 10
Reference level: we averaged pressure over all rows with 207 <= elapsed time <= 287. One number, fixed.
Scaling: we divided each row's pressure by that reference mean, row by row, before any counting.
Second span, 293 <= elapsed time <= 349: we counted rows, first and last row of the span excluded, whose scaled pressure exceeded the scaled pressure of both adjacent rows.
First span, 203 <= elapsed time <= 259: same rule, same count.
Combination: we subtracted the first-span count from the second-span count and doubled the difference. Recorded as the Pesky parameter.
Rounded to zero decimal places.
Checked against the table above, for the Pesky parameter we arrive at -14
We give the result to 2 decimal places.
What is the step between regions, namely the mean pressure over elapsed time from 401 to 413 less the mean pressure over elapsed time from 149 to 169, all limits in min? 0.17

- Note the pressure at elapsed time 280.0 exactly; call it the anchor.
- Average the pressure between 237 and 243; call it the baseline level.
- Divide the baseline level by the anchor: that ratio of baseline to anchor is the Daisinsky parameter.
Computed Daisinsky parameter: 1.05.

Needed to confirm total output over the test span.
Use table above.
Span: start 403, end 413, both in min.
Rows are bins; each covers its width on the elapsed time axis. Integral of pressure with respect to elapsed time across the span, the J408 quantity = 11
